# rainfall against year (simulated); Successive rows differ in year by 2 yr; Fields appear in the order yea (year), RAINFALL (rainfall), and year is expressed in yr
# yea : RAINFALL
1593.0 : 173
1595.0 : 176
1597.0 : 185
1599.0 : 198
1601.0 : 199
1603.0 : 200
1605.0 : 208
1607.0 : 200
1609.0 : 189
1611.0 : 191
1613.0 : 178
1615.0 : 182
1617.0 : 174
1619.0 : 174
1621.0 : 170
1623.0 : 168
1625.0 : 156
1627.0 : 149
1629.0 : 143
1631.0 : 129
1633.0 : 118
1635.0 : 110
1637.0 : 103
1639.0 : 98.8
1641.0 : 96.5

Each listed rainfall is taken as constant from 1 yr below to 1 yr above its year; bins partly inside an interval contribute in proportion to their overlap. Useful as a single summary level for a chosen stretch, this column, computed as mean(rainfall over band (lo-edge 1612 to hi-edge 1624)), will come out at 174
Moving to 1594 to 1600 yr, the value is 186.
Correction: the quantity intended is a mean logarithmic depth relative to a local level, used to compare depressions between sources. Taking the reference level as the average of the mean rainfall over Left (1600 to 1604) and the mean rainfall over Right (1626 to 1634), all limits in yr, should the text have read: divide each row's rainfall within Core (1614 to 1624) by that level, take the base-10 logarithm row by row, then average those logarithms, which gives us 0.016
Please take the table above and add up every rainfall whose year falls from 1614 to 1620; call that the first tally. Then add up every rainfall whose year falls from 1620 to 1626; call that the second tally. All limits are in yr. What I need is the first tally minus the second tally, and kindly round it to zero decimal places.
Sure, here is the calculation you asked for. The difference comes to 36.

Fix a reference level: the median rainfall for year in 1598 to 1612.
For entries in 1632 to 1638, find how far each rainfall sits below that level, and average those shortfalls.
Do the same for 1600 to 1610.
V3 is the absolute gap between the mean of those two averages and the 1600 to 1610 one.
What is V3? 44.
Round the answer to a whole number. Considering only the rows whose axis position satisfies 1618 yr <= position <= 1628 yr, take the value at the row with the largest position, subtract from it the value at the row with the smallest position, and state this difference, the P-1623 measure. -25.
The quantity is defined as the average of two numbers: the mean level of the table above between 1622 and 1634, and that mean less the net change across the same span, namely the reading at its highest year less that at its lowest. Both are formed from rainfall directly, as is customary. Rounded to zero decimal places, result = 169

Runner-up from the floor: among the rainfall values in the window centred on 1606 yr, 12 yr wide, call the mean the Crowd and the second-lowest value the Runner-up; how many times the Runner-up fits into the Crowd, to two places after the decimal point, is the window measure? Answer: 1.04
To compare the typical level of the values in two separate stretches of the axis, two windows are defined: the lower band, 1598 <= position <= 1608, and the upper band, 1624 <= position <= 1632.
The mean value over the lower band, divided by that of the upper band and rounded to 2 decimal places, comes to 1.39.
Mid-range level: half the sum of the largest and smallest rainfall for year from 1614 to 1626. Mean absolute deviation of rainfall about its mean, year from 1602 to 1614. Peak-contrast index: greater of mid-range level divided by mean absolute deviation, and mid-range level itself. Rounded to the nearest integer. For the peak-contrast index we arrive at 169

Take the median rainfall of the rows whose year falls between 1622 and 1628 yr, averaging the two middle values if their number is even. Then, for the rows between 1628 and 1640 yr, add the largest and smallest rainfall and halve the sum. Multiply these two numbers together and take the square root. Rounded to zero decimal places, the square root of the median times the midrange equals 137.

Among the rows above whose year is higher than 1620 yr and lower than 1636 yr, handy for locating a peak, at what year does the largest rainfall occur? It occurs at 1621.0 yr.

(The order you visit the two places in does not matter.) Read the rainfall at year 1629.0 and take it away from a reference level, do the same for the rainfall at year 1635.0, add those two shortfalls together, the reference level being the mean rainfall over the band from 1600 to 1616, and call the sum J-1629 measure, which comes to 134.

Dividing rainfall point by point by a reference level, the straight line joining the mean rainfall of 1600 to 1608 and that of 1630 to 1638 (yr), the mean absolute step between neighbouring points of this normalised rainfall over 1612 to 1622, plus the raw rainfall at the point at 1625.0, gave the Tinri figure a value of 156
